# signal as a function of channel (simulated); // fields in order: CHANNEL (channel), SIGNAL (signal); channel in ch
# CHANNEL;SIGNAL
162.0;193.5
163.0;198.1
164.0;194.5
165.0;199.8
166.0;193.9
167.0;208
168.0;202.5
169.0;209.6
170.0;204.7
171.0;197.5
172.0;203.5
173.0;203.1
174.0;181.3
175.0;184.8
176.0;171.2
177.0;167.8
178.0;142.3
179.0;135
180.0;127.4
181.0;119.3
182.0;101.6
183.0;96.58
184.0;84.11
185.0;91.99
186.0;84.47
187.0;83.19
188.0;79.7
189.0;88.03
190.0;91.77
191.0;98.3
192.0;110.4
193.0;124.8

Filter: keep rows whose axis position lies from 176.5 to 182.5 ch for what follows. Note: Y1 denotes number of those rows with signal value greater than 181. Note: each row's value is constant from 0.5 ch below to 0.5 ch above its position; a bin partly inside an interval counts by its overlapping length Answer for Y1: 0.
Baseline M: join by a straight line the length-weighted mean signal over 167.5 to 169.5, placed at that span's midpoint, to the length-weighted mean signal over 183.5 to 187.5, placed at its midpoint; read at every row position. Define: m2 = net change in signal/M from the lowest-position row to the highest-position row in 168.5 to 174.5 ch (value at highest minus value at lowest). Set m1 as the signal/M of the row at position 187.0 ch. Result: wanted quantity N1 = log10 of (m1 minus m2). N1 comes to 0.02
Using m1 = 1.10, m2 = 0.05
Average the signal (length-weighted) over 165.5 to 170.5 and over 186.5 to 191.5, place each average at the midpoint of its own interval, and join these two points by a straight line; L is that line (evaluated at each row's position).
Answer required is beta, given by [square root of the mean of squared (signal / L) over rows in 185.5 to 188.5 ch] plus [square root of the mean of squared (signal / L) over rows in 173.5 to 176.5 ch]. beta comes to 1.92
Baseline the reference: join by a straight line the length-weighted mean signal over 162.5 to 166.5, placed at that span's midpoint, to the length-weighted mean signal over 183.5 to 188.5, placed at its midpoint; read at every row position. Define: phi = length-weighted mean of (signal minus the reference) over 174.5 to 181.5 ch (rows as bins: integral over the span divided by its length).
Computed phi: 23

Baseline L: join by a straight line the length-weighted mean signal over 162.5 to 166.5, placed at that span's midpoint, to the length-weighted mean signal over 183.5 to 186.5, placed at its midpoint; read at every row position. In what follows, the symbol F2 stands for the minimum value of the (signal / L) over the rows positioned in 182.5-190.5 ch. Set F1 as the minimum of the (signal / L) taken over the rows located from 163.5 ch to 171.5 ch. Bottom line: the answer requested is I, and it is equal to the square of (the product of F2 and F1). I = 0.79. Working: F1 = 0.98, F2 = 0.91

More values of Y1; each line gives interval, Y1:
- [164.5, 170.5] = 6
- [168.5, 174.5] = 6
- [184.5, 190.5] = 0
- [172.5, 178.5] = 3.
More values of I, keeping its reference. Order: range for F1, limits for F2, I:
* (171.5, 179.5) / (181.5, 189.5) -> 1.07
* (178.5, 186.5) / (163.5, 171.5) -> 0.79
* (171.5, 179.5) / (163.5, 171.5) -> 1.23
